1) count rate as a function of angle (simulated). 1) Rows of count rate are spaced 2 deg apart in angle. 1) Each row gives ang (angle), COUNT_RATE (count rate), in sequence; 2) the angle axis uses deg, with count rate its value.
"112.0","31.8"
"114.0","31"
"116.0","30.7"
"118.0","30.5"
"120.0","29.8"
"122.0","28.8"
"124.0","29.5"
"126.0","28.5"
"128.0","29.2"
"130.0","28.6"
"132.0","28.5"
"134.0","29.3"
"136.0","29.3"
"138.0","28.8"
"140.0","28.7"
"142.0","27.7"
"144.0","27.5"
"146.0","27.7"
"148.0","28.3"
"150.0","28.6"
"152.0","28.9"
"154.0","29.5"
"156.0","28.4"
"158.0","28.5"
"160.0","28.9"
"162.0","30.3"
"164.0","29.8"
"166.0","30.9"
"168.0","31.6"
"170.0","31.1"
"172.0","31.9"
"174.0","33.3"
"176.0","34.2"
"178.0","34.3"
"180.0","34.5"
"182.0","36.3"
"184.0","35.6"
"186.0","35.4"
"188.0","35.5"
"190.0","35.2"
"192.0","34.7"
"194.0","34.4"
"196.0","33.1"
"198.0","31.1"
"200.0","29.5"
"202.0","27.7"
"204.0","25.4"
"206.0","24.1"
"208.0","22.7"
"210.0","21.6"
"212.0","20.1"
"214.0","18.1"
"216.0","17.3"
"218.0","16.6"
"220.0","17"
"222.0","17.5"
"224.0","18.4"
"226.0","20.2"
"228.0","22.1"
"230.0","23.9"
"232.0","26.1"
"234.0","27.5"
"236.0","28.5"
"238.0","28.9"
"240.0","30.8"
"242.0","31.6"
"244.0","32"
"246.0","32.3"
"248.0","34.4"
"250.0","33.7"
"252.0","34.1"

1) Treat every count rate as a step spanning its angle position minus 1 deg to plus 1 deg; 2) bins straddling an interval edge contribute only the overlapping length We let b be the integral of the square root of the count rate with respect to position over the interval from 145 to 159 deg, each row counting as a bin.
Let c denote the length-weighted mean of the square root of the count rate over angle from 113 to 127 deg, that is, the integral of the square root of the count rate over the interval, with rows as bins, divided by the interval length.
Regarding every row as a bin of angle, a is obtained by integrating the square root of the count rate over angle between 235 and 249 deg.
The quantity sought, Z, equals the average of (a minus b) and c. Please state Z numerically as 4.4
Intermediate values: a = 78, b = 74.8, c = 5.46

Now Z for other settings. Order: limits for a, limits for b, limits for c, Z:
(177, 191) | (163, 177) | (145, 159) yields 4.8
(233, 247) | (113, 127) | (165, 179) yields 3.1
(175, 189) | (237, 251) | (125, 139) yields 4.6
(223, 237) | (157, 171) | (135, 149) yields -1.7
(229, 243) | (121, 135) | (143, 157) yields 2.2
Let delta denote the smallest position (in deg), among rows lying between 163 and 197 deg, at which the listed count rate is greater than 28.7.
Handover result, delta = 164.0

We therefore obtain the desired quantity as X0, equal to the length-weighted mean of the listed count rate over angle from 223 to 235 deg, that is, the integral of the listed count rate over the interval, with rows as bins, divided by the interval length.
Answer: 23.0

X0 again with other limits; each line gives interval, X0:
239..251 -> 32.5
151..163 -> 29.1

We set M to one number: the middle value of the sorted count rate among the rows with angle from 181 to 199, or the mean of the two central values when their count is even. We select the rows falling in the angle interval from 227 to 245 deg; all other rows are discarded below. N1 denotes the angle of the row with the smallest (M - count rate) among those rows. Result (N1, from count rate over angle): 244.0 deg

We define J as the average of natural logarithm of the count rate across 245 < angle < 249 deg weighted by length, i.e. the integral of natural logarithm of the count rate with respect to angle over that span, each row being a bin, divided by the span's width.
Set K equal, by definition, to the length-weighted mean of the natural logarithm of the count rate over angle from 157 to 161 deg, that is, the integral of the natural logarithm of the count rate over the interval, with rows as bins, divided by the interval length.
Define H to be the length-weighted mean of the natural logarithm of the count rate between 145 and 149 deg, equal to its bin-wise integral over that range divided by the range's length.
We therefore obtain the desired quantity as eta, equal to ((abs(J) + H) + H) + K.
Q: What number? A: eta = 13.5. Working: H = 3.33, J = 3.51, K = 3.36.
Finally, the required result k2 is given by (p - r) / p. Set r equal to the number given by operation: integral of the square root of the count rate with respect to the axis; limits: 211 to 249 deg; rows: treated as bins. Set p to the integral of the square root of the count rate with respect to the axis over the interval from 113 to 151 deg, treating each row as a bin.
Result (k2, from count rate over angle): 0.09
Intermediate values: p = 205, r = 186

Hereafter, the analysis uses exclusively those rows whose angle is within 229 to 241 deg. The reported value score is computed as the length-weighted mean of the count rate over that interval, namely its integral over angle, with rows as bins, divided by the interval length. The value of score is 27.6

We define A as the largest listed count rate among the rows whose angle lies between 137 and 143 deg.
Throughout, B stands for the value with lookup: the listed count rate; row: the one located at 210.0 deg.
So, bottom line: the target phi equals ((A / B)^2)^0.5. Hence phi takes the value 1.3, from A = 28.8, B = 21.6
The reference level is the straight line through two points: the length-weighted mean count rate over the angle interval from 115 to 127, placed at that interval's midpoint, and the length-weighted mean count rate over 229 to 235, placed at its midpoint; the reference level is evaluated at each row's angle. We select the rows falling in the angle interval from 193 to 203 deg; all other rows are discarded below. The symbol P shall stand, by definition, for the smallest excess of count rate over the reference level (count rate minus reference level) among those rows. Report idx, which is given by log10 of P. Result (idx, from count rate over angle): -0.08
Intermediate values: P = 0.8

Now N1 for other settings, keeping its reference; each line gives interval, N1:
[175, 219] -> 182.0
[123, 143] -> 124.0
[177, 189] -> 182.0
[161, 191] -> 182.0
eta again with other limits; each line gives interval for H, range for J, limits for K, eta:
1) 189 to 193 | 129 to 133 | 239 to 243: 13.9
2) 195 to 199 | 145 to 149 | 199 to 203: 13.6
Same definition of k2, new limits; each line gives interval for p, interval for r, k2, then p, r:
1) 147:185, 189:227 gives 0.12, 212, 186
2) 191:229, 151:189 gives -0.17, 184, 215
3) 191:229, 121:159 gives -0.11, 184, 203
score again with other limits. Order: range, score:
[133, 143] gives 28.8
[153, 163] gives 29.1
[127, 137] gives 29.0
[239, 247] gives 31.7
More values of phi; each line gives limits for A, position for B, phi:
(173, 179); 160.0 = 1.2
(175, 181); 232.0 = 1.3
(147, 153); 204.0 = 1.1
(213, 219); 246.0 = 0.6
